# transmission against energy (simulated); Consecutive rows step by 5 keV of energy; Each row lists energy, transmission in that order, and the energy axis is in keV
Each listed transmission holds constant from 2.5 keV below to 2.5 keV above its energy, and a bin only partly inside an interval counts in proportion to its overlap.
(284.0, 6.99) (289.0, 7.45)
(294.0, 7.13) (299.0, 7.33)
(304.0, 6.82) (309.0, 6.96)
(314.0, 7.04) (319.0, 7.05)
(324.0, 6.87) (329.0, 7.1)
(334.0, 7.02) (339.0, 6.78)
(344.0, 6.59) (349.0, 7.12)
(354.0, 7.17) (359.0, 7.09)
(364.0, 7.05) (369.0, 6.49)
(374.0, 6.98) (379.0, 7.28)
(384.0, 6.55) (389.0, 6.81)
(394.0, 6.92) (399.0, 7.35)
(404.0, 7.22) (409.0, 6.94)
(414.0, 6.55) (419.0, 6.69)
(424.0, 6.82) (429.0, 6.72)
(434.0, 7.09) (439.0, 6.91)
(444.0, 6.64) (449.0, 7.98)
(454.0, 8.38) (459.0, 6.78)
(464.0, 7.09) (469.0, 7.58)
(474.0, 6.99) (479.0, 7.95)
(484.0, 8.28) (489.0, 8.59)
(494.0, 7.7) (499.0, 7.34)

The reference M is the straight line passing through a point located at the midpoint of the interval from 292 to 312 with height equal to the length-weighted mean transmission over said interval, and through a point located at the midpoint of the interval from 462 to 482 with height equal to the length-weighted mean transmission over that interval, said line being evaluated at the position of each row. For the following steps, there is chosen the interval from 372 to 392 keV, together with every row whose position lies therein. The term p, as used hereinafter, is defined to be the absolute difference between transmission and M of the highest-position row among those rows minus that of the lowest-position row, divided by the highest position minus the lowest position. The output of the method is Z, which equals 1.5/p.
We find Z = 111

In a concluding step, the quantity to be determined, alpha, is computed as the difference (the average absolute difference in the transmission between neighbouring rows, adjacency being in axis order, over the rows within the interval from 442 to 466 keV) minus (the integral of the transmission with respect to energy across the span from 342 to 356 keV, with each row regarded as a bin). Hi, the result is -97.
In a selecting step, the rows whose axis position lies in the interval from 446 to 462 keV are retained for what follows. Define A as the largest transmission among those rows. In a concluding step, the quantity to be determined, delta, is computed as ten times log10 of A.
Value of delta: 9.23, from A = 8.38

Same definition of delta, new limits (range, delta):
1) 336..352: 8.52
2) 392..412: 8.66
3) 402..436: 8.59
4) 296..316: 8.65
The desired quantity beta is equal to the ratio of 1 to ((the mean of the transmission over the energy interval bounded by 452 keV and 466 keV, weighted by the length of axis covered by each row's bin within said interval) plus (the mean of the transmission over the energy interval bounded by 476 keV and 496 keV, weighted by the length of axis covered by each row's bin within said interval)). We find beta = 0.064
